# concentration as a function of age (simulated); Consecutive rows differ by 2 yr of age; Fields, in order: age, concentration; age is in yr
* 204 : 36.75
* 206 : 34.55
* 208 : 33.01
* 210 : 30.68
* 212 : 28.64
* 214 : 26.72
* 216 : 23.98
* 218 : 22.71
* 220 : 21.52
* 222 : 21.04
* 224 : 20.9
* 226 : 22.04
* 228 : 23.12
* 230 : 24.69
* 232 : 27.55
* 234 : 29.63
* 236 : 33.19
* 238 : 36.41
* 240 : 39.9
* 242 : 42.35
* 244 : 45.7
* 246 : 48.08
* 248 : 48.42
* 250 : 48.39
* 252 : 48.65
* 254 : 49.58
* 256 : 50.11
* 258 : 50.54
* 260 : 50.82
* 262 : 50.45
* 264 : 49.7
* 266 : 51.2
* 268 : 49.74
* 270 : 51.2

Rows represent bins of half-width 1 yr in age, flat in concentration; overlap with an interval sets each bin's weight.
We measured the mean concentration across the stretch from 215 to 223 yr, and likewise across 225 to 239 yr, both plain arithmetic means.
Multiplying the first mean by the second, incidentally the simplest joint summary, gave 627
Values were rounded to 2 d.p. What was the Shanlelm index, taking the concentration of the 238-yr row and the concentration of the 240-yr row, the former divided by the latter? 0.91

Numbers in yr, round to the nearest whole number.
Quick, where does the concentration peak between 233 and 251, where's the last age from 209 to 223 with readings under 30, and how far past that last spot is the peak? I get 26 yr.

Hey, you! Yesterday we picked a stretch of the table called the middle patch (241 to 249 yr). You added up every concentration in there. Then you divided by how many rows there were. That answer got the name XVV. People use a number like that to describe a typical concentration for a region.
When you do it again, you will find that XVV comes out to 46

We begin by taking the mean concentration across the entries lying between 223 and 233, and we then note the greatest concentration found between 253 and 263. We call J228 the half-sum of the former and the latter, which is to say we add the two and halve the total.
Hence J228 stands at 37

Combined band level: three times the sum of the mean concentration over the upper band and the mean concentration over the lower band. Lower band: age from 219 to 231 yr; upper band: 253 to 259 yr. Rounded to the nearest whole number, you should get 217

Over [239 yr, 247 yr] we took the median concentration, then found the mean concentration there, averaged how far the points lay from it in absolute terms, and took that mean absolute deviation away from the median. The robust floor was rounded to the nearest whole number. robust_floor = 41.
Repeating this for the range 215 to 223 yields 21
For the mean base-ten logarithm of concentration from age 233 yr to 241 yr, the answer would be 1.54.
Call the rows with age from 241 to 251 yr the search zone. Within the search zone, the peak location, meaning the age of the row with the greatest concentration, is 248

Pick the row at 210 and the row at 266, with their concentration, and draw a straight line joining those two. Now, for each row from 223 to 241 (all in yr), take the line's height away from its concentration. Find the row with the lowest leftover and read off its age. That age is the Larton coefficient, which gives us 224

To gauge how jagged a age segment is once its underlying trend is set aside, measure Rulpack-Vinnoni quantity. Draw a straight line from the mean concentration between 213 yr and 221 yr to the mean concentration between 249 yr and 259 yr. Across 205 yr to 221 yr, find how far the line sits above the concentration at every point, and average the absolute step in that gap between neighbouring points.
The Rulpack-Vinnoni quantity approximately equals 3.3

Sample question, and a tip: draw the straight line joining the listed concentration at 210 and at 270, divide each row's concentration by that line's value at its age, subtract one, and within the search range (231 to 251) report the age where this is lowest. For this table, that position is 232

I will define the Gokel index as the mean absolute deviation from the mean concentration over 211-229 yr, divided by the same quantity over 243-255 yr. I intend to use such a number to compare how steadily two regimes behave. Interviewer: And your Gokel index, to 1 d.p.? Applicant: 2.4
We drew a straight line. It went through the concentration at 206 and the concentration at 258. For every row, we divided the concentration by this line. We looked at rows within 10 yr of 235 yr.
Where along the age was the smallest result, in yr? 226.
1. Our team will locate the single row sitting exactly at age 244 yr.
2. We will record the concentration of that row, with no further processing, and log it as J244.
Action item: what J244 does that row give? 45.7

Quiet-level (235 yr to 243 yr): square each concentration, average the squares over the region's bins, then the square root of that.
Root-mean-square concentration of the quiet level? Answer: 38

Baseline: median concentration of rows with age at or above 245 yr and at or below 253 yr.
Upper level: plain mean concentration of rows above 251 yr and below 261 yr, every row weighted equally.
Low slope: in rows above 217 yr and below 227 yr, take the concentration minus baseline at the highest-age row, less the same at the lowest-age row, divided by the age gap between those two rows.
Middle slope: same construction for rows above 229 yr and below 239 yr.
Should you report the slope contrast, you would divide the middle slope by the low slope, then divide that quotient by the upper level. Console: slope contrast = -0.35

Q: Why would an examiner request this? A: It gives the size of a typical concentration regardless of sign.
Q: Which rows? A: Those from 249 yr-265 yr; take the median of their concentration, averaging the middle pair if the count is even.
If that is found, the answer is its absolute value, 50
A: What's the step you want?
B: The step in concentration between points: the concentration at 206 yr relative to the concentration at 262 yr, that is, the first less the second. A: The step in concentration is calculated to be -16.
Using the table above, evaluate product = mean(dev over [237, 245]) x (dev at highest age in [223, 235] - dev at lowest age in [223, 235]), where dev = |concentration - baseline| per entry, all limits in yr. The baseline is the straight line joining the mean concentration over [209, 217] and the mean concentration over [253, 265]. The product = -7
